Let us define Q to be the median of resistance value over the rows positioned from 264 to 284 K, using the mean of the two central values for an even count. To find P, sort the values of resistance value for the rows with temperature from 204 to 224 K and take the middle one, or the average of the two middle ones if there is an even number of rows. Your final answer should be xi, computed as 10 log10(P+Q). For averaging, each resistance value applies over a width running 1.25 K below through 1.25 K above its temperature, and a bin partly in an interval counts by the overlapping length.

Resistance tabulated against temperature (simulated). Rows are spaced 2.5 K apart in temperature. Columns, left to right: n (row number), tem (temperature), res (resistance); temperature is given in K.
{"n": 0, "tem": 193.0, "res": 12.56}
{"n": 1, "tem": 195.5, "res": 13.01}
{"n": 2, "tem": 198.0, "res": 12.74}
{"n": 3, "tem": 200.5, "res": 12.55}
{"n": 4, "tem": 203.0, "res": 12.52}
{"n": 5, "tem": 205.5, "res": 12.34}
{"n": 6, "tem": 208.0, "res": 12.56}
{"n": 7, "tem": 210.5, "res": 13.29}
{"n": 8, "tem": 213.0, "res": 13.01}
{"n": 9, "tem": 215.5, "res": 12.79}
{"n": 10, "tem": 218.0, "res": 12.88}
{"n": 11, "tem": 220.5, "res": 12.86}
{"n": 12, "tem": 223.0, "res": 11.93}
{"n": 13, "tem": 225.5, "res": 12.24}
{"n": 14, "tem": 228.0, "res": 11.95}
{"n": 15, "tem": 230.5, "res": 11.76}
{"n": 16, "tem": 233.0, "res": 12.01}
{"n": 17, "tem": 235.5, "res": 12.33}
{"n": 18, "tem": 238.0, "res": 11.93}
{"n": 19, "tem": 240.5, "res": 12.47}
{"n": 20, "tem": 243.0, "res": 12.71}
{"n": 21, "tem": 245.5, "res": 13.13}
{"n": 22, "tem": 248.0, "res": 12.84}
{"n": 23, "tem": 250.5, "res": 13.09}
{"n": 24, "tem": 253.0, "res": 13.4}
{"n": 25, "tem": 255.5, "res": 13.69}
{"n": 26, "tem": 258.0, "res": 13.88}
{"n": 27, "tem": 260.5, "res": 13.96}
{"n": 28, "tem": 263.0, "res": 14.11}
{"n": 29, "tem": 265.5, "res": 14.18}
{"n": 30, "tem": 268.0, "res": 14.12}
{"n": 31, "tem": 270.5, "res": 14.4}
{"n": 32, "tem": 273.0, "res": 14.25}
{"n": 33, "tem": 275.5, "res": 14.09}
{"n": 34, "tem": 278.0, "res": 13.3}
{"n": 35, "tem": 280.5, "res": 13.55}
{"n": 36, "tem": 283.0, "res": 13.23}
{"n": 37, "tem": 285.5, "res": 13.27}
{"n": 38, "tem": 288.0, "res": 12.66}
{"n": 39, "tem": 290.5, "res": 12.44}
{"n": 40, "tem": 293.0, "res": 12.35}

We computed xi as 14.3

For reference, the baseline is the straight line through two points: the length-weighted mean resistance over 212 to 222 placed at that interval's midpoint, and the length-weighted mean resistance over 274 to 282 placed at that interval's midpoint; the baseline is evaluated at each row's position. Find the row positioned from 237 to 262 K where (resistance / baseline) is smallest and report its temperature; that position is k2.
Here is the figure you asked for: 238.0 K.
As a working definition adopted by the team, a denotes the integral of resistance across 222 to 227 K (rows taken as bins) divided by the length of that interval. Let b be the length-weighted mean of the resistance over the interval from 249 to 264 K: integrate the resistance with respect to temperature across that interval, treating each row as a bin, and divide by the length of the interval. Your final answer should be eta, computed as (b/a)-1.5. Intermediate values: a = 12.1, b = 13.7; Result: -0.37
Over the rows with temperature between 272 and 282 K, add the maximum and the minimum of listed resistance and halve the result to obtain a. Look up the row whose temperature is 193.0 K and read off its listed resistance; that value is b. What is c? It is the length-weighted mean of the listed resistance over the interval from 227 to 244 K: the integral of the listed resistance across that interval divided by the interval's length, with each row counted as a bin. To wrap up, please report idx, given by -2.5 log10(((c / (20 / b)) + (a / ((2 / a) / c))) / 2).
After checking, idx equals -6.91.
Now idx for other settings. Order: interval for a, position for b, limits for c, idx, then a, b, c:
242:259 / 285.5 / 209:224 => -6.89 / 13.3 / 13.27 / 12.8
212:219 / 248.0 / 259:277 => -6.93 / 12.9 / 12.84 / 14.1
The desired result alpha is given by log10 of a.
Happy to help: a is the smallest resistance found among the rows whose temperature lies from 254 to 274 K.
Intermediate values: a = 13.69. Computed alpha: 1.136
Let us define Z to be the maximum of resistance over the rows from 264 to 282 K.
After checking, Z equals 14.4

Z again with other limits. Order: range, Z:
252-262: 13.96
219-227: 12.86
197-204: 12.74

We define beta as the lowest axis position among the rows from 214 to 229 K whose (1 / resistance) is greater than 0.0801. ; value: 223.0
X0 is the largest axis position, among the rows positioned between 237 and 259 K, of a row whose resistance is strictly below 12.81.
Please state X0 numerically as 243.0 K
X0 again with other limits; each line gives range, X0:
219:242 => 240.5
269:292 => 290.5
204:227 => 225.5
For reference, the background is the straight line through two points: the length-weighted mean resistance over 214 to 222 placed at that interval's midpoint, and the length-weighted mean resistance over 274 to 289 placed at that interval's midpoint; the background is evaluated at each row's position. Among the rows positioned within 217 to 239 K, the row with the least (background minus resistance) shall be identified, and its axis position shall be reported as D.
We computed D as 218.0 K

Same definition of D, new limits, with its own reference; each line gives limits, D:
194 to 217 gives 210.5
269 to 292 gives 270.5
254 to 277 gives 270.5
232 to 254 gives 253.0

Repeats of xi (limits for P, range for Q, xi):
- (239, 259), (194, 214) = 14.1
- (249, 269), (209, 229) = 14.3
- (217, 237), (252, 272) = 14.2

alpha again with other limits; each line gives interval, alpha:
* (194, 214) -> 1.091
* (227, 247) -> 1.070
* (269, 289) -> 1.102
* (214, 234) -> 1.070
